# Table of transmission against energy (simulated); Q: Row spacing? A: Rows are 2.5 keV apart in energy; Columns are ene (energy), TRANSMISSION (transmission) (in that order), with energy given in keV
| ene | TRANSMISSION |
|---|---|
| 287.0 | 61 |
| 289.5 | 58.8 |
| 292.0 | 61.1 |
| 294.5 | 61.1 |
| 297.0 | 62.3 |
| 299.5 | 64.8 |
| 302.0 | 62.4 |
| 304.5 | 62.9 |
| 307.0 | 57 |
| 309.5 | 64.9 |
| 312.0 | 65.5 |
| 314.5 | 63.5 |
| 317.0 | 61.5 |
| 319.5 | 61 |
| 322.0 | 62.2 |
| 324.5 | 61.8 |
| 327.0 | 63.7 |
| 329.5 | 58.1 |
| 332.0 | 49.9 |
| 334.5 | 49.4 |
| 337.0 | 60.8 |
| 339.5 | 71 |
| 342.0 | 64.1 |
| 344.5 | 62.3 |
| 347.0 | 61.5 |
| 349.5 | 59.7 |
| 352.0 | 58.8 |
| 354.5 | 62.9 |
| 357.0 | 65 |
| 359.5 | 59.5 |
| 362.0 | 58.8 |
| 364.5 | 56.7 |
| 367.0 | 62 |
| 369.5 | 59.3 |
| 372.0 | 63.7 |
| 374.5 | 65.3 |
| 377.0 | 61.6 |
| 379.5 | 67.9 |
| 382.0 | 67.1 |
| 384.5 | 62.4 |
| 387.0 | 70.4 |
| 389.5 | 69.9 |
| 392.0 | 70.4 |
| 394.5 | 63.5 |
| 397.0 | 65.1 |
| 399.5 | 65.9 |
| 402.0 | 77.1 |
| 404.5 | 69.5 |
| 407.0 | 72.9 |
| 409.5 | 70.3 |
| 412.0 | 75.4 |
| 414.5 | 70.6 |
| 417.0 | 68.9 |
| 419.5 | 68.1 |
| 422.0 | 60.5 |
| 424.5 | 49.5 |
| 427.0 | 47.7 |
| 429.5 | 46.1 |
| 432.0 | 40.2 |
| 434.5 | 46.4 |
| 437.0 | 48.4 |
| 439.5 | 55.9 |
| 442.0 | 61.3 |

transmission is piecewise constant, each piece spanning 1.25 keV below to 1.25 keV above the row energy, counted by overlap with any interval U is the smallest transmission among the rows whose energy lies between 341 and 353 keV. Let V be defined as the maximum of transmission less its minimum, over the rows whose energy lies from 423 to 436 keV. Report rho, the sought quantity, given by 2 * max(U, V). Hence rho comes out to 118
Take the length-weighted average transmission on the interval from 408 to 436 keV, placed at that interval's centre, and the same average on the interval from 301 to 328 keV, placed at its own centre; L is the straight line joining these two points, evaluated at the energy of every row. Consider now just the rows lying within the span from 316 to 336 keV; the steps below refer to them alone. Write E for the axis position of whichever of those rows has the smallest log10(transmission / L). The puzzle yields 334.5 keV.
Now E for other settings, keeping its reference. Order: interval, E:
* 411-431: 429.5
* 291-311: 307.0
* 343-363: 352.0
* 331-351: 334.5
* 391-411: 394.5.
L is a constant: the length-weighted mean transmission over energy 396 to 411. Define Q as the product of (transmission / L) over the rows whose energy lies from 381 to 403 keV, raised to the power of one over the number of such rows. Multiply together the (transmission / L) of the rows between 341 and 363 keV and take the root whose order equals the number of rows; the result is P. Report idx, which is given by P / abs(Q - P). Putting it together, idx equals 9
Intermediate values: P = 0.87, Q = 0.97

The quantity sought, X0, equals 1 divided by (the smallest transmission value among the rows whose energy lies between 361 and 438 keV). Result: 0.0249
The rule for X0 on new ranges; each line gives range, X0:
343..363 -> 0.0170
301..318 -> 0.0175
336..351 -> 0.0168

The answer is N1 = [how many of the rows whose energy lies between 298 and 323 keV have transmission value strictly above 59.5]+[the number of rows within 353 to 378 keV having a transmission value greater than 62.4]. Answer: 13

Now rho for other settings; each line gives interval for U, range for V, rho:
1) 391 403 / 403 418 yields 127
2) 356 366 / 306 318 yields 113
